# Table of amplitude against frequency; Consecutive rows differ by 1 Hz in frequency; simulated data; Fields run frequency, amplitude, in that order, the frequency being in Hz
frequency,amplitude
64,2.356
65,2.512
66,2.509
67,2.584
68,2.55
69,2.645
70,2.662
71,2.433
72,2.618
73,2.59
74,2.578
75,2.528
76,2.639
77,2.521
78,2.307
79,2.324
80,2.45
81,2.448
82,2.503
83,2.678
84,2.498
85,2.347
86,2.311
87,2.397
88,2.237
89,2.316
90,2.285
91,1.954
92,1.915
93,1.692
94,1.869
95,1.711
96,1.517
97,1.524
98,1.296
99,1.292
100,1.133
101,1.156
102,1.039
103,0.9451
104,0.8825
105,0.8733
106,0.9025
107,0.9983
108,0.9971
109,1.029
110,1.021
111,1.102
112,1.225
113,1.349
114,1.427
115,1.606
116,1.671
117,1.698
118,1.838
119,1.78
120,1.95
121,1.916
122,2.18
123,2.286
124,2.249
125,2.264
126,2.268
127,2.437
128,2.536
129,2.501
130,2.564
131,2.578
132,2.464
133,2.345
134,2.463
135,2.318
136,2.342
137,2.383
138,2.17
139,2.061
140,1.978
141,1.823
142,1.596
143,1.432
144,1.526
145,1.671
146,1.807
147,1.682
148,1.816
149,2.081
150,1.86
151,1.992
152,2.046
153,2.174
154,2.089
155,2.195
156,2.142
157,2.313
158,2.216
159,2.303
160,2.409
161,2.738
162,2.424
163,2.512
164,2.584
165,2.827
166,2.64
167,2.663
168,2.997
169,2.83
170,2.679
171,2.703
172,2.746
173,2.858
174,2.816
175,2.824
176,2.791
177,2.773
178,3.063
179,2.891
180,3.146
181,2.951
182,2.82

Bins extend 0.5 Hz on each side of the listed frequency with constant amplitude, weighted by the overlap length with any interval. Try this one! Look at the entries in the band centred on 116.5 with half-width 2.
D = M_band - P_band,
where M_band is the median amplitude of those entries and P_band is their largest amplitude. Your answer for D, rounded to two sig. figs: -0.15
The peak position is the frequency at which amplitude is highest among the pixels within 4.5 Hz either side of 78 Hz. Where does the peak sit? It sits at 76 Hz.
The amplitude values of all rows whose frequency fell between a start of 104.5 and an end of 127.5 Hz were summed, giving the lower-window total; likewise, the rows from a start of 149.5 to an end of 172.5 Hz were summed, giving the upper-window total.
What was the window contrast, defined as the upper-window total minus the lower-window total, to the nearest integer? 19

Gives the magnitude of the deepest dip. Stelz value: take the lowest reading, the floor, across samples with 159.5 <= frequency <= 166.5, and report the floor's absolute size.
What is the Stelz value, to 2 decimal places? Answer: 2.41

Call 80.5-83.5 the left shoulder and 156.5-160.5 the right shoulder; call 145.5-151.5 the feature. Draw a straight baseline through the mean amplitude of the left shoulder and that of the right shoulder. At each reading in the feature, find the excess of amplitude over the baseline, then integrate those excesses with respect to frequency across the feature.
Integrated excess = -2.8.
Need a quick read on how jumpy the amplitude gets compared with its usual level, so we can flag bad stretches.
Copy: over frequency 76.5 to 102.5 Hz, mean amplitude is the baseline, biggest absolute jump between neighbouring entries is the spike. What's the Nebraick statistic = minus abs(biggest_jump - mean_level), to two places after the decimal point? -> -1.66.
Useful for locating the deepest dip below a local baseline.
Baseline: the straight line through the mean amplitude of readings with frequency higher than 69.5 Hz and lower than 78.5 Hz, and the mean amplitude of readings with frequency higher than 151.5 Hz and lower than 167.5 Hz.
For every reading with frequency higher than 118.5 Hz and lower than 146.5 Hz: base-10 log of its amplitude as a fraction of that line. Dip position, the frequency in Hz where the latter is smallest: 143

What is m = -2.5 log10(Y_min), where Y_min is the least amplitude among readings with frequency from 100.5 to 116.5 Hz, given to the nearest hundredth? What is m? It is 0.15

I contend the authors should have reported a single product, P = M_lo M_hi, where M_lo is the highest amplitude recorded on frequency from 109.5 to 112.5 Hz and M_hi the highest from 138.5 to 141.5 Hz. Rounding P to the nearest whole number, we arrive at 3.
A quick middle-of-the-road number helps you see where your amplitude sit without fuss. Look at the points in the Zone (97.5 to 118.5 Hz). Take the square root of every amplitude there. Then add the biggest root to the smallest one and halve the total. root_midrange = 1.15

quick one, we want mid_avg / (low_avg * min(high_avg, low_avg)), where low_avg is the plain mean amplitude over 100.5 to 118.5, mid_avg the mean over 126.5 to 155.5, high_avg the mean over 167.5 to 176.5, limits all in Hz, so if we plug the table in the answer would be 1.44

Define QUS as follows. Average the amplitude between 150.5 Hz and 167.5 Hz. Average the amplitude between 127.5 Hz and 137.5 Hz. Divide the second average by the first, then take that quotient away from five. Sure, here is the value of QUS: 4.0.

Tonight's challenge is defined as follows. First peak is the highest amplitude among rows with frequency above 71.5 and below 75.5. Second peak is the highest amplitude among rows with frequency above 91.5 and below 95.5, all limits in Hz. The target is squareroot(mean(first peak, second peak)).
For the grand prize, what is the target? 1.51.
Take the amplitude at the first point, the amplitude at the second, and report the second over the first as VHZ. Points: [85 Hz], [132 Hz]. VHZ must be 1.05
